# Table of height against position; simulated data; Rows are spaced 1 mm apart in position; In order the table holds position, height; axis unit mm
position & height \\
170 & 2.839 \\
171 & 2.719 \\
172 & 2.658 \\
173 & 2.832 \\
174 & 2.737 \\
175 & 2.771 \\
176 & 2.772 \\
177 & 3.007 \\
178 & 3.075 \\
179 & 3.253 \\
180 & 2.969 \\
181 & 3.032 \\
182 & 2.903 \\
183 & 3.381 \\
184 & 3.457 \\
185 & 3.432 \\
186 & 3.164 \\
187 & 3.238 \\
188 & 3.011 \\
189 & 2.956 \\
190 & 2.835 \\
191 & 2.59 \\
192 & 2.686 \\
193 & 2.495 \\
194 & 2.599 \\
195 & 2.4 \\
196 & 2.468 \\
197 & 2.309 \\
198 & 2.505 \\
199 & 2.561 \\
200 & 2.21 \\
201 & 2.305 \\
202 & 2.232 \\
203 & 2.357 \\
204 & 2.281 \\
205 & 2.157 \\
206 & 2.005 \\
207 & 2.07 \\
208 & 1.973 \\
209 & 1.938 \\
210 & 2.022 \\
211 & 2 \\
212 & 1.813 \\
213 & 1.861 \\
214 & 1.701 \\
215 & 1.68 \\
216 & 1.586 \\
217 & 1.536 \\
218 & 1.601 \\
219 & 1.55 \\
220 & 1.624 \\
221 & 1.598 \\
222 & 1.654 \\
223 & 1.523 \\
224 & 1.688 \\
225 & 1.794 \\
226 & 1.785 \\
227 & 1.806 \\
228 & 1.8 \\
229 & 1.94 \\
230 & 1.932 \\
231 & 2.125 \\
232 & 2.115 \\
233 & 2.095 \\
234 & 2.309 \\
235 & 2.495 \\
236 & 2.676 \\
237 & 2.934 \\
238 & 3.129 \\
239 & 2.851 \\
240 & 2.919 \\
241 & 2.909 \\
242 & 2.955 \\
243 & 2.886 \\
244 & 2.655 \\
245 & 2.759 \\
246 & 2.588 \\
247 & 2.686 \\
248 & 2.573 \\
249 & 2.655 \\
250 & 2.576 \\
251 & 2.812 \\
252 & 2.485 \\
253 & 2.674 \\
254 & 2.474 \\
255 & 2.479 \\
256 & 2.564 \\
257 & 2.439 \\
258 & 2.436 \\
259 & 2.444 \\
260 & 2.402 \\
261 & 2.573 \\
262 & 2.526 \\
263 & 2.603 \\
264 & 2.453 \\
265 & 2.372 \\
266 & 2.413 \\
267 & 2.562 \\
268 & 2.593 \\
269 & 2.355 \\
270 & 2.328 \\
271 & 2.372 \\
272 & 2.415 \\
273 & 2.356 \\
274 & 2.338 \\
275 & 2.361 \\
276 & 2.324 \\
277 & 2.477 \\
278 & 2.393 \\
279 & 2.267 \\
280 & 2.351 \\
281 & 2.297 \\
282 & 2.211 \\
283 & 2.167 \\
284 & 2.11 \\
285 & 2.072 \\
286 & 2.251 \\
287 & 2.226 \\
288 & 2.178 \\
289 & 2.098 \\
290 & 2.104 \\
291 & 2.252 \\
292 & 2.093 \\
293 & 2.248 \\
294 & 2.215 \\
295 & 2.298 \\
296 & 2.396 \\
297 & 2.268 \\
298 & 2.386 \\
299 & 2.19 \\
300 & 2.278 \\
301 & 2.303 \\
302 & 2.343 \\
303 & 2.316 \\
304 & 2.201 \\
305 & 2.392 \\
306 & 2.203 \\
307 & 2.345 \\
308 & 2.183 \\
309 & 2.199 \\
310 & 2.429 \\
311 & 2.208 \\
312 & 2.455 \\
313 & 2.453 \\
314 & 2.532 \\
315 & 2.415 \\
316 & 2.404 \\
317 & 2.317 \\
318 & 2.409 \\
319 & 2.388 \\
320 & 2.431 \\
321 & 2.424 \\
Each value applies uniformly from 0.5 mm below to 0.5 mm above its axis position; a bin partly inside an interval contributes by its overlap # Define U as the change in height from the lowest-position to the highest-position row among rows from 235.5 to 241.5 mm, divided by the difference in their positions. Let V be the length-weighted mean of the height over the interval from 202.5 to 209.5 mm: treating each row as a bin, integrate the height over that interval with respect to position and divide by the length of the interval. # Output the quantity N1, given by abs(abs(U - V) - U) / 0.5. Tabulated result 4.0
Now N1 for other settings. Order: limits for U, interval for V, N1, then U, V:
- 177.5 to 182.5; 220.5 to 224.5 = 3.4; -0.04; 1.62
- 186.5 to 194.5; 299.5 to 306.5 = 4.9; -0.09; 2.29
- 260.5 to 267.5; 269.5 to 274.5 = 4.7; 0.00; 2.36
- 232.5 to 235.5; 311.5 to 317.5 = 4.1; 0.20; 2.43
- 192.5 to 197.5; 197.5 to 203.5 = 4.9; -0.05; 2.36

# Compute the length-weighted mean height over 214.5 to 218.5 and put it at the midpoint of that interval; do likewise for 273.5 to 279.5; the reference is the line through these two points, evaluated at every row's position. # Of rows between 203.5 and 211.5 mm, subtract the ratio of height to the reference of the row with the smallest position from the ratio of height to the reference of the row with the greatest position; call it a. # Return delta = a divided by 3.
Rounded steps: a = -0.27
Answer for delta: -0.09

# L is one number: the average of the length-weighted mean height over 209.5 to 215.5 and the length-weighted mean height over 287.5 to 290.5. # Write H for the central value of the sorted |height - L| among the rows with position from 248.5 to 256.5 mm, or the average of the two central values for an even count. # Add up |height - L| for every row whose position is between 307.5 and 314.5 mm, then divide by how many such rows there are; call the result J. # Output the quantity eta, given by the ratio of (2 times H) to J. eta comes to 3.2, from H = 0.58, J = 0.36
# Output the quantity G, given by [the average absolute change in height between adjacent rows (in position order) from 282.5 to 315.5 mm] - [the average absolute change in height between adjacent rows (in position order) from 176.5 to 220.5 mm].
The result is -0.018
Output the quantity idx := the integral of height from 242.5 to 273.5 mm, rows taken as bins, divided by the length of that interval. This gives 2.53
